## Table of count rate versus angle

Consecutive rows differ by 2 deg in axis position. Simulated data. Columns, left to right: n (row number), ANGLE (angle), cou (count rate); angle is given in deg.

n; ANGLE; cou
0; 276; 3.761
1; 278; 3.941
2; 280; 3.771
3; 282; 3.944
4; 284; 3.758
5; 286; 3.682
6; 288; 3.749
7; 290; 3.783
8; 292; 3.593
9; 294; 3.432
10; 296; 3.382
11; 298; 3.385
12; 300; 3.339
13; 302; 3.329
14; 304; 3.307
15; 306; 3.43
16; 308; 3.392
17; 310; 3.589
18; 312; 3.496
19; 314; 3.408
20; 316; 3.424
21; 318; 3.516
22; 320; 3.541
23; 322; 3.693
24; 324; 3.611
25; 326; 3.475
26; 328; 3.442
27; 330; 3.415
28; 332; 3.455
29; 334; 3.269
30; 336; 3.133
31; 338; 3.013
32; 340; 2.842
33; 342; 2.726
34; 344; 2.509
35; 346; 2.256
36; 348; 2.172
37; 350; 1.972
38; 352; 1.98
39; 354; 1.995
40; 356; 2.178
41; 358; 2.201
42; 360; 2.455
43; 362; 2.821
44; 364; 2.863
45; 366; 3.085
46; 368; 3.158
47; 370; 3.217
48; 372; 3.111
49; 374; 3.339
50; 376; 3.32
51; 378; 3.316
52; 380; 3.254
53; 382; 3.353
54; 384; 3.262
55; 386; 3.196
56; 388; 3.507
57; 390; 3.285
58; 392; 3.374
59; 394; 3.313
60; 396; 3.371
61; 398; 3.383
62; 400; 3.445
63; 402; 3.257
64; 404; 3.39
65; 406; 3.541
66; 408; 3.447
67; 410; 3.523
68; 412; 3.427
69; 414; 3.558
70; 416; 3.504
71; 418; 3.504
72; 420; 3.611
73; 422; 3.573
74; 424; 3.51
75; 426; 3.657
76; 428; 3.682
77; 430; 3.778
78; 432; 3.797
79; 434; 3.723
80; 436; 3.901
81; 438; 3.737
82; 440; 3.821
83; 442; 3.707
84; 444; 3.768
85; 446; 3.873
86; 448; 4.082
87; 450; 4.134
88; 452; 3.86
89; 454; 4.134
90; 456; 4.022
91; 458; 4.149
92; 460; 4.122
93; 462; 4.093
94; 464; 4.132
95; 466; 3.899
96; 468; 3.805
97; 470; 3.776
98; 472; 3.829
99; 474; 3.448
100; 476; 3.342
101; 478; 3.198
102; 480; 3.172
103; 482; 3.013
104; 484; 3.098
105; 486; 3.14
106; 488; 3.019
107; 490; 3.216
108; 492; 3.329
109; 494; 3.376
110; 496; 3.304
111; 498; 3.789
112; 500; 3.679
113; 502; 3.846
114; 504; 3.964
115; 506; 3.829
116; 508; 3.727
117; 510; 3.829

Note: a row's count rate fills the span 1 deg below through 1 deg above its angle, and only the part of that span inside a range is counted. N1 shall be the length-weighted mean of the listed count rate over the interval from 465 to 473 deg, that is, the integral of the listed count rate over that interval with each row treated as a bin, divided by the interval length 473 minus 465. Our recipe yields 3.8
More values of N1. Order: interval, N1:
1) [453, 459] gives 4.1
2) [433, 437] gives 3.8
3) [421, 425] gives 3.5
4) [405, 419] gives 3.5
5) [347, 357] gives 2.1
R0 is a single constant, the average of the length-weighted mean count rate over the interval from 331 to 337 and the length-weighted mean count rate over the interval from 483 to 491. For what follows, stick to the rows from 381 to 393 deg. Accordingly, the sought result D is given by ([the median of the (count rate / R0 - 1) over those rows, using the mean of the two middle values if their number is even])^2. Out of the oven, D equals 0.001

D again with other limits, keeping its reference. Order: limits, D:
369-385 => 0.001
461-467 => 0.077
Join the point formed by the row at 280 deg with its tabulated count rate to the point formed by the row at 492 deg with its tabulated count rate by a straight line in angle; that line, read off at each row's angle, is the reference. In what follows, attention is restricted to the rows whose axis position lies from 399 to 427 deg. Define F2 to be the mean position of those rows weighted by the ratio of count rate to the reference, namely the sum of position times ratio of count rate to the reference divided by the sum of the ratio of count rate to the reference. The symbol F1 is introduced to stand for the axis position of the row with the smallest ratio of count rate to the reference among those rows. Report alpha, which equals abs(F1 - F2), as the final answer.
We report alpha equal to 11.2 deg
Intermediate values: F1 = 402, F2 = 413.2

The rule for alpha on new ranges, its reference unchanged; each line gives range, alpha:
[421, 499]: 22.8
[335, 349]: 6.5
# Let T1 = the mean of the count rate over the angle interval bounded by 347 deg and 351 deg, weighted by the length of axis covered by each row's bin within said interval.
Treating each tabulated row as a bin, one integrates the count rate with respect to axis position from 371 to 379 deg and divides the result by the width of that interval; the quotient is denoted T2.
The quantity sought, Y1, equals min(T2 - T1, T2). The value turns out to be 1.20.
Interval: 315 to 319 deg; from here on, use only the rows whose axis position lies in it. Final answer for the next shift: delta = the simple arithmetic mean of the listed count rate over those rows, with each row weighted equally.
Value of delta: 3.47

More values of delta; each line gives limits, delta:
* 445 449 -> 3.98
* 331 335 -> 3.36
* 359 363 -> 2.64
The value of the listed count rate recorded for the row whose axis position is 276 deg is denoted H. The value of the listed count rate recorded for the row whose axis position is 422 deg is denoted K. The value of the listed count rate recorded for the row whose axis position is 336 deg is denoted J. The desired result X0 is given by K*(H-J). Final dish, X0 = 2.2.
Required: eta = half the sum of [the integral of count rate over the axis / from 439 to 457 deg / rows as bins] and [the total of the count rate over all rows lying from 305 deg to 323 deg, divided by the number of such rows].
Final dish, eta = 37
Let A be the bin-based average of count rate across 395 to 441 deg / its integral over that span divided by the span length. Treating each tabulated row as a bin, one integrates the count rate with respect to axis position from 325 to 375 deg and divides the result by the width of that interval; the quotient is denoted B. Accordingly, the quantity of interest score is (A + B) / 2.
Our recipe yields 3.19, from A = 3.57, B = 2.80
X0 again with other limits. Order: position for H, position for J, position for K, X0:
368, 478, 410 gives -0.1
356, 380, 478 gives -3.4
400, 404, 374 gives 0.2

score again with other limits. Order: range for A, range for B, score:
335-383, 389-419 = 3.09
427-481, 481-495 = 3.49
